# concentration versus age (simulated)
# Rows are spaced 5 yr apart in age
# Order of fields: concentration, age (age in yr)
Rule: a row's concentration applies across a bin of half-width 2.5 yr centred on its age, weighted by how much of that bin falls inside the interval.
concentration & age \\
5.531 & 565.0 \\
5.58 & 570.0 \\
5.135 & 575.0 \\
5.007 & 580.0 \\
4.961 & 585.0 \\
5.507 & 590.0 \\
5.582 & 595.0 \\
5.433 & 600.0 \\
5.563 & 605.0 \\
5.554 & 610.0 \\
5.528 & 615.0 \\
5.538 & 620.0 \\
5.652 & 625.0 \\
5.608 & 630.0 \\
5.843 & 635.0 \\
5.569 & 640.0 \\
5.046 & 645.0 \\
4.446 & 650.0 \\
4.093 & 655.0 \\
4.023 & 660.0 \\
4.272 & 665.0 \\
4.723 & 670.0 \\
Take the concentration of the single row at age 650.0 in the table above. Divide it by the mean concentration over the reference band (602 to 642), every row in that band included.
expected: 0.79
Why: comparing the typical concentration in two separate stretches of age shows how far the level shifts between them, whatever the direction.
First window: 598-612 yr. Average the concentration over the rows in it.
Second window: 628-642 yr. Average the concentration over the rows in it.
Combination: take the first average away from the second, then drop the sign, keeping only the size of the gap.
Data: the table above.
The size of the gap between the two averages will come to 0.16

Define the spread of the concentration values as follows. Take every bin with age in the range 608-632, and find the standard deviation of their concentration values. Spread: 0.05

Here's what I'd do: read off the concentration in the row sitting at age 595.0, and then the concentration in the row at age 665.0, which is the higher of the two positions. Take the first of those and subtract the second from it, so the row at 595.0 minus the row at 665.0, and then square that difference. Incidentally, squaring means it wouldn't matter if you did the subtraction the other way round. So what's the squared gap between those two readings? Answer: 1.7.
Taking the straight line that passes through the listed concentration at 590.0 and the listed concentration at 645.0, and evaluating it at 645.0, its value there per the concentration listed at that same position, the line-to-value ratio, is 1.00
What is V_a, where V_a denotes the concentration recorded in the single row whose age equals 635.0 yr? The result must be 5.843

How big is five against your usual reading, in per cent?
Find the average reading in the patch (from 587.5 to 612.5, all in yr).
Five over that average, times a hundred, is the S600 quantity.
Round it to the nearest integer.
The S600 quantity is 90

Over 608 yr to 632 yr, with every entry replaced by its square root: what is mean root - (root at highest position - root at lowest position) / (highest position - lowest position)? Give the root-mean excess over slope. 2.361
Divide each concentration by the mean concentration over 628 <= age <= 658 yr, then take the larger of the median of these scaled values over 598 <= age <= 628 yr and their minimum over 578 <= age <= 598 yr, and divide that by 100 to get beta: 0.0109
